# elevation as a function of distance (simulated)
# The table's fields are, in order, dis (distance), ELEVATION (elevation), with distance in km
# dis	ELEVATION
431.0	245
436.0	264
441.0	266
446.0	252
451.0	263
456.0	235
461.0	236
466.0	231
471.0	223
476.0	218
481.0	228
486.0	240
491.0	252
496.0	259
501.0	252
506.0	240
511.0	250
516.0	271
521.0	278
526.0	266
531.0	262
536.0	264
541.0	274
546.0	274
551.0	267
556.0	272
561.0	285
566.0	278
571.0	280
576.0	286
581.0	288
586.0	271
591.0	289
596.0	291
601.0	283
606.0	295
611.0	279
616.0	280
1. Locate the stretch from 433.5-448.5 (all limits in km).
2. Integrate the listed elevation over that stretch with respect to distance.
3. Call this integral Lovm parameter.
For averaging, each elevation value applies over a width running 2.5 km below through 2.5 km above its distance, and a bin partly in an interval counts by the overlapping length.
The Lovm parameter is 3910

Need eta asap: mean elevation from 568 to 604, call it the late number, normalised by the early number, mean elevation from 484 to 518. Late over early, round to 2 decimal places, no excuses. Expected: 1.13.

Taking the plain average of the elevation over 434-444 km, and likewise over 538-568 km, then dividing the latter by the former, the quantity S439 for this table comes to 1.04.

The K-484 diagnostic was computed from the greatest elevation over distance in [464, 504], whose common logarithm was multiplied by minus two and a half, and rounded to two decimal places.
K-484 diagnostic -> -6.03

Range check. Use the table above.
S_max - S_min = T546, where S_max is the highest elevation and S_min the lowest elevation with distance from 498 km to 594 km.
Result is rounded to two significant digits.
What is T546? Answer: 49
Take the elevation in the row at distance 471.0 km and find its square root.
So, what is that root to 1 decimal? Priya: 14.9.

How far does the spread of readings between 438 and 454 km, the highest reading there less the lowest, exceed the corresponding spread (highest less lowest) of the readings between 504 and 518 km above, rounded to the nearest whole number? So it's -17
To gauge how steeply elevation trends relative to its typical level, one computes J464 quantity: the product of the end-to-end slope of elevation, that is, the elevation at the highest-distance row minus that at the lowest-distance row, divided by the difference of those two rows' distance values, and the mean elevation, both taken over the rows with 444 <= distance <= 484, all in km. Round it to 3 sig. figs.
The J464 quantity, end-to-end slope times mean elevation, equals -162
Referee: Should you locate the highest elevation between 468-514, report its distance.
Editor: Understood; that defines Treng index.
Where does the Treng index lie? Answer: 496.0 km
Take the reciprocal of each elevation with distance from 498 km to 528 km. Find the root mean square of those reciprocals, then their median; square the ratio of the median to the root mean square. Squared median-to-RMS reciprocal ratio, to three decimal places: 0.998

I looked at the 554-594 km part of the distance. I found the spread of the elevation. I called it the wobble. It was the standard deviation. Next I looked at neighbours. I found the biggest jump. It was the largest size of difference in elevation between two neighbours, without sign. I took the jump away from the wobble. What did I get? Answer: -11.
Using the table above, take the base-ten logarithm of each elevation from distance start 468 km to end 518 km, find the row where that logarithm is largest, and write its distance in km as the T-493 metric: 516.0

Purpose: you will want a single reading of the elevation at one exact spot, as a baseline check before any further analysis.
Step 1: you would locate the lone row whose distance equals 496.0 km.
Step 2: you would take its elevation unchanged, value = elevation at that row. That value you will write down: 259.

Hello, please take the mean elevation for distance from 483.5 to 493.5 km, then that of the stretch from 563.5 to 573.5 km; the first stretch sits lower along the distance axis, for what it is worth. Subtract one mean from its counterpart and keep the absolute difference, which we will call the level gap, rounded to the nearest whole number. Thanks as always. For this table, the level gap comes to 33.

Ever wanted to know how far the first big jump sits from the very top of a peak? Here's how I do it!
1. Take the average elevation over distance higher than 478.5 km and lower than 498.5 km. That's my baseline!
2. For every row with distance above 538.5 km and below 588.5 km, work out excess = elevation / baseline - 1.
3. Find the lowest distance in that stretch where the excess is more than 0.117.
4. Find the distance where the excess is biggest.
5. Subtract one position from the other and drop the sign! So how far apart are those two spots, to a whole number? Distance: 40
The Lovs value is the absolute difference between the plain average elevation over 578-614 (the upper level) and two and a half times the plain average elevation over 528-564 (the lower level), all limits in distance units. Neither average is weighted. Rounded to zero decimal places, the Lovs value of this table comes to 393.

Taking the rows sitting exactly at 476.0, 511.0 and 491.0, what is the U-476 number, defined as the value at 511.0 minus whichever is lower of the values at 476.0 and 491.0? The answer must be 32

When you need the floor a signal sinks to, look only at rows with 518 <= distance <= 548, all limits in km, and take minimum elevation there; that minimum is 262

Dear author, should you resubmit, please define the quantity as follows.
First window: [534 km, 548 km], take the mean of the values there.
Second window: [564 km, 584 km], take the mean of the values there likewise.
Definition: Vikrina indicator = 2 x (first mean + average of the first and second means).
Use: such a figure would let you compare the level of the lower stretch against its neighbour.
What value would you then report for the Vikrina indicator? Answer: 1095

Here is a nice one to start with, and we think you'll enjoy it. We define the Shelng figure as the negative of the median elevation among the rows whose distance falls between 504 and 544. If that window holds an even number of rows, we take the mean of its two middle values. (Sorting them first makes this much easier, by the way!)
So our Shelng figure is -265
